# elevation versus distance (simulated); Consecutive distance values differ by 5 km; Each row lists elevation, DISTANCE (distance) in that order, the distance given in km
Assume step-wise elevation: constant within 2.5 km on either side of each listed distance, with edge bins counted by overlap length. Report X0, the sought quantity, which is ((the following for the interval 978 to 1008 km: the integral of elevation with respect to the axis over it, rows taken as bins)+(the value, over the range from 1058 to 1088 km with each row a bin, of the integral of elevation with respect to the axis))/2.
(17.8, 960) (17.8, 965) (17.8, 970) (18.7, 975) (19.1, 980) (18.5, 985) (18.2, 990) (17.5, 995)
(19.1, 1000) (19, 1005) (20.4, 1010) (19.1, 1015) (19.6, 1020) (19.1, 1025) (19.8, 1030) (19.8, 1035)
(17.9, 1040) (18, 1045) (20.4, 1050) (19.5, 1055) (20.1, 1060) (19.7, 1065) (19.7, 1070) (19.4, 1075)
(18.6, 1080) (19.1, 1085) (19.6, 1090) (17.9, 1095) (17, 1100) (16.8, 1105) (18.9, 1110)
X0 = 570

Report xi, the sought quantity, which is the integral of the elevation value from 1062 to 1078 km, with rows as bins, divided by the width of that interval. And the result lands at 19.6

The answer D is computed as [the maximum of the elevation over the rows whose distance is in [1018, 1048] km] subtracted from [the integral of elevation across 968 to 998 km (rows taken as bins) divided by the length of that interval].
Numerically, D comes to -1.5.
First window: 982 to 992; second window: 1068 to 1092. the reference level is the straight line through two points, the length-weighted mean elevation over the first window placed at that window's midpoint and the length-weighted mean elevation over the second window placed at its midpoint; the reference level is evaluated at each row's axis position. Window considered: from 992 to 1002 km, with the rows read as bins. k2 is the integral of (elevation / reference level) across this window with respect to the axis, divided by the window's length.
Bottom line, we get 0.99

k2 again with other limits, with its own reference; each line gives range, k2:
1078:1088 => 0.98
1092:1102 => 0.91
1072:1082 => 0.99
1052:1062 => 1.04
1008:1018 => 1.06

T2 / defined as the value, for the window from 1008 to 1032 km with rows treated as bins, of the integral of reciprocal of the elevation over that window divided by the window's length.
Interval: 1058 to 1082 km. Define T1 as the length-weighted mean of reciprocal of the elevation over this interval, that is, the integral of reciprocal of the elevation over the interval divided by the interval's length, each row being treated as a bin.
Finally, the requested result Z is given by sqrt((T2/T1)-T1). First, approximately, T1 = 0.0513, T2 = 0.0511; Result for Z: 0.972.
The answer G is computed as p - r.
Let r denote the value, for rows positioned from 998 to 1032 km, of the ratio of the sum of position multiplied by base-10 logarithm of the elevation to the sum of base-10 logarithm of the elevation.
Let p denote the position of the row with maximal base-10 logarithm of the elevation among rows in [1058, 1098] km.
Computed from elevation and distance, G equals 45.0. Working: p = 1060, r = 1015.0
